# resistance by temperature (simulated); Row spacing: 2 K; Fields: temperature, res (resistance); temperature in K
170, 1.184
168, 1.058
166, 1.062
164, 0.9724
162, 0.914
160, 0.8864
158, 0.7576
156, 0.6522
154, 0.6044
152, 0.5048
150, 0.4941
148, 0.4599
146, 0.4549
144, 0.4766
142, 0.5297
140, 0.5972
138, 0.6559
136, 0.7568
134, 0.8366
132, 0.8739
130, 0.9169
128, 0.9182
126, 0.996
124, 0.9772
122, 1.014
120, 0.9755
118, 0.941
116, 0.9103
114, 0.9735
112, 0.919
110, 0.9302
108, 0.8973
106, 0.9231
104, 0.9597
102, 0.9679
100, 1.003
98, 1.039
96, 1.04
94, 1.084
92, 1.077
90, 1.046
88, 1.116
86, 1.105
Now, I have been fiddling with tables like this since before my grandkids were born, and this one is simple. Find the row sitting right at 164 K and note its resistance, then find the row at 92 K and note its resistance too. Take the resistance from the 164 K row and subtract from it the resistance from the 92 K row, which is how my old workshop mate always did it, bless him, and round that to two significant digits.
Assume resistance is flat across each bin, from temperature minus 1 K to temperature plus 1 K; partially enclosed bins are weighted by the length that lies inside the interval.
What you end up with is -0.10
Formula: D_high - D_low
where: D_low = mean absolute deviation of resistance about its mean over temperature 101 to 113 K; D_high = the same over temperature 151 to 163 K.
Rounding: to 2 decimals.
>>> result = 0.11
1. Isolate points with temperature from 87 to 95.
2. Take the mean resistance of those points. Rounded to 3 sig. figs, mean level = 1.08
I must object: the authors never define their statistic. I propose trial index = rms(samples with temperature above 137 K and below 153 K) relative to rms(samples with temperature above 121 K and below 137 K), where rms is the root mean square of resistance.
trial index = 0.57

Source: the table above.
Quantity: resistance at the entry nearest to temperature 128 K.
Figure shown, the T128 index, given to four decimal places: 0.9182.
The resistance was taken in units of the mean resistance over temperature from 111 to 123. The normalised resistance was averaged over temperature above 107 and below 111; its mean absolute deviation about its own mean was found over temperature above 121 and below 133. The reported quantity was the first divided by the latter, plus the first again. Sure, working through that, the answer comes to 21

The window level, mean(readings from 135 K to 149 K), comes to 0.56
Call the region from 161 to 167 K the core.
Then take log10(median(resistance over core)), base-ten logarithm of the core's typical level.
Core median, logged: -0.01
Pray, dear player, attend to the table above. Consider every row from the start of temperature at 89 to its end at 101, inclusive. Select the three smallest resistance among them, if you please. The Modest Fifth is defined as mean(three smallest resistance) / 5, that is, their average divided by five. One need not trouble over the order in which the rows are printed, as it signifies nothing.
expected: 0.21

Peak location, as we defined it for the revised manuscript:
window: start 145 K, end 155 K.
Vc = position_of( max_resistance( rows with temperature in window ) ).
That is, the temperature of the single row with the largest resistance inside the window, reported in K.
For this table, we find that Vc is 154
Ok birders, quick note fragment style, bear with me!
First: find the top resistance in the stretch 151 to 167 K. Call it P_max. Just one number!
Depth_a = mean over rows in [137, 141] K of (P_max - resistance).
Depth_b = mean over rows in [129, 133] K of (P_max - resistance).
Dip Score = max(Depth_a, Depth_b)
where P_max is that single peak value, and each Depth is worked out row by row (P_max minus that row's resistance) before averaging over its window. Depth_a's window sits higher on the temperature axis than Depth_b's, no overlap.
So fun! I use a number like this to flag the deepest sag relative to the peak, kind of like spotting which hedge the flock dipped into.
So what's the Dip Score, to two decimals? 0.44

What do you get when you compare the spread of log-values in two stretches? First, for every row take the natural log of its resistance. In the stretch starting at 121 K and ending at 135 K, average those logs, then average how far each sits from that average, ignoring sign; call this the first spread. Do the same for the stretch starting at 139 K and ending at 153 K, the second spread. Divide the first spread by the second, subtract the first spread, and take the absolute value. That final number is 0.8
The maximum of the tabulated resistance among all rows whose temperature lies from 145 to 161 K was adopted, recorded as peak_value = 0.8864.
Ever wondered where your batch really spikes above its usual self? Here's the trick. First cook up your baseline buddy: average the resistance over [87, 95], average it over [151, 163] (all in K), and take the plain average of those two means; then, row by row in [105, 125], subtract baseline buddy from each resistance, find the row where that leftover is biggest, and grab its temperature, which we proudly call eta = 122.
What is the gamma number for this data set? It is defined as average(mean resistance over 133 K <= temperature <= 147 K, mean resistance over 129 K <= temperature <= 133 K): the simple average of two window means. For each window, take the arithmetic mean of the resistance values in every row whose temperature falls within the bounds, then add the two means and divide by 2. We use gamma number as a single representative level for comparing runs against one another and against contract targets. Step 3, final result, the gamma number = 0.76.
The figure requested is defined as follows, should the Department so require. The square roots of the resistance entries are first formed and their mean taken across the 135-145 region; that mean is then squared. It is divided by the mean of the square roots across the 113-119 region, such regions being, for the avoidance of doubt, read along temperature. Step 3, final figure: 0.6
